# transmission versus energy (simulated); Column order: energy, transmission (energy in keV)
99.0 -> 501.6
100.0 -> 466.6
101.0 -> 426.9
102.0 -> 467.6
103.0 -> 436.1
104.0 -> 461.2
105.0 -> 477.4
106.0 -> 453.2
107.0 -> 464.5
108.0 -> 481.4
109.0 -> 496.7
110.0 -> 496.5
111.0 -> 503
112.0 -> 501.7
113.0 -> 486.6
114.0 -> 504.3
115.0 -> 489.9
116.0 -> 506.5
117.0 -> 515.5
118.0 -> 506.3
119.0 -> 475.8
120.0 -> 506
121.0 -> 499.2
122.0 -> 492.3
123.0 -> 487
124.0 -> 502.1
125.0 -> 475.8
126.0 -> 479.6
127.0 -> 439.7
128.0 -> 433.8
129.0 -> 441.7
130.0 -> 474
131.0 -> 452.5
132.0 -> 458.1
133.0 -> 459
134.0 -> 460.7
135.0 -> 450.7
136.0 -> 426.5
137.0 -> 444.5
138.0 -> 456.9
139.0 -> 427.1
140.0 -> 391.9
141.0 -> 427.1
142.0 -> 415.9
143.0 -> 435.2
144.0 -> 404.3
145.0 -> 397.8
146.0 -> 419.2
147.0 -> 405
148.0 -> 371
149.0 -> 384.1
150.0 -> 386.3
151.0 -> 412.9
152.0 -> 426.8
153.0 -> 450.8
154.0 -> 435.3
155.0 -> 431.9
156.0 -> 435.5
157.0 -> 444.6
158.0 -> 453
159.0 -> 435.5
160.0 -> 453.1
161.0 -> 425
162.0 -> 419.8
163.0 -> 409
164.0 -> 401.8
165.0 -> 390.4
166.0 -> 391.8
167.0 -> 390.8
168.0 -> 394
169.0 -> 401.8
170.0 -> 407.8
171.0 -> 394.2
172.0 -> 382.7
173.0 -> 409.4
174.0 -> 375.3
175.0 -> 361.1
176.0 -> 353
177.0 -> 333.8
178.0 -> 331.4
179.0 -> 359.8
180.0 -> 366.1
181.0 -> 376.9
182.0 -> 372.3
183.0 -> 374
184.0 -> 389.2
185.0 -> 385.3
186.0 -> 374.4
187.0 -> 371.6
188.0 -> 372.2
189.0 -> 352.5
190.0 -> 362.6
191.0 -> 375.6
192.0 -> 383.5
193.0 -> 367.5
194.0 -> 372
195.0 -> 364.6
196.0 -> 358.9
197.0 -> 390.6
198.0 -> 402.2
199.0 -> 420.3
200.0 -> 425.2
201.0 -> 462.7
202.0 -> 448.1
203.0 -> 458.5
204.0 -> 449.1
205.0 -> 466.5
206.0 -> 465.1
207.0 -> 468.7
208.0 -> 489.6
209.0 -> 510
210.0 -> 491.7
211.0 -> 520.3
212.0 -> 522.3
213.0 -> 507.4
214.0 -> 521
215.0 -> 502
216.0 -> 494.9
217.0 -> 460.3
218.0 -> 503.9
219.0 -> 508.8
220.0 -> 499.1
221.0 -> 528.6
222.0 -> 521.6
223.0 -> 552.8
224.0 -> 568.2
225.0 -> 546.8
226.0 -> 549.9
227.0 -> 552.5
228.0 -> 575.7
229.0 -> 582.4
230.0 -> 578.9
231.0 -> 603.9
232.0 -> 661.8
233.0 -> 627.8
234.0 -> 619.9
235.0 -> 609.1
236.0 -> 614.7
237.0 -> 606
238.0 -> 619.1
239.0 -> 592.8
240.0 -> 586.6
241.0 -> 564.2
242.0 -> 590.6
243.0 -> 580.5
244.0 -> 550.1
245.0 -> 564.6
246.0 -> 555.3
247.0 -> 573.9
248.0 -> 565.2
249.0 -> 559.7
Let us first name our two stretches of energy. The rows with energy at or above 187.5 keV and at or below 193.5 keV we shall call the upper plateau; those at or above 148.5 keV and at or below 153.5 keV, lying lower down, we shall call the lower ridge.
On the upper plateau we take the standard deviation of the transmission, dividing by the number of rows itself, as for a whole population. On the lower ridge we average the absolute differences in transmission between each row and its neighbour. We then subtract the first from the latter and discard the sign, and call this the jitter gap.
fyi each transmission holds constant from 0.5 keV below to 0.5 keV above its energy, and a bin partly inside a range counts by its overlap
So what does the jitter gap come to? 6.8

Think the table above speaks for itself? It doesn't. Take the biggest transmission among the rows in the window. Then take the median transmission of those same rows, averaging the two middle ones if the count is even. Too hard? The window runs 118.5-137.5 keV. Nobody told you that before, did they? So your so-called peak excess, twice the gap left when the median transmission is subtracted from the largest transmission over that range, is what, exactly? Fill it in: 91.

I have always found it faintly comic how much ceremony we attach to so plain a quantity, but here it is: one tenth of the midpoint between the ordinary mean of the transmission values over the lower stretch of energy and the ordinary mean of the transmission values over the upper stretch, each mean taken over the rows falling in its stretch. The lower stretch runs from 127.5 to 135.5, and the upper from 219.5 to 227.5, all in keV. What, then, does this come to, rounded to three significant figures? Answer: 49.7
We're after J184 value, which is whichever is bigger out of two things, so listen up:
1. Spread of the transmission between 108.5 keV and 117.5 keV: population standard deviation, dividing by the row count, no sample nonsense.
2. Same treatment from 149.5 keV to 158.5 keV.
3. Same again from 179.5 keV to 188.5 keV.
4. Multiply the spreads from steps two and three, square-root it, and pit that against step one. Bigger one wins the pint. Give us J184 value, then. 11.5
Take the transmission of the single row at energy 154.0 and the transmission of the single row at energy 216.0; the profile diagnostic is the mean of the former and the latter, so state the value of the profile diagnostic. 465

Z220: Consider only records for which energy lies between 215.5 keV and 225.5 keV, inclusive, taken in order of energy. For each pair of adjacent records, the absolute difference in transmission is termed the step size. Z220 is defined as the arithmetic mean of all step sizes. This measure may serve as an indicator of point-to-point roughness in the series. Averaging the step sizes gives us 22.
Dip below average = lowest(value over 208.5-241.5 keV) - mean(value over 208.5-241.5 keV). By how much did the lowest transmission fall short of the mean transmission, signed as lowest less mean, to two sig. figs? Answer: -94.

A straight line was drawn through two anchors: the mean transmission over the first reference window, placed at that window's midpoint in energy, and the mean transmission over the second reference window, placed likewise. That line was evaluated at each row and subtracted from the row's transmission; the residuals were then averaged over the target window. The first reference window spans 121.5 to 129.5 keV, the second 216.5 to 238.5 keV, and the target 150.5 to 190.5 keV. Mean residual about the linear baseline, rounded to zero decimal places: -117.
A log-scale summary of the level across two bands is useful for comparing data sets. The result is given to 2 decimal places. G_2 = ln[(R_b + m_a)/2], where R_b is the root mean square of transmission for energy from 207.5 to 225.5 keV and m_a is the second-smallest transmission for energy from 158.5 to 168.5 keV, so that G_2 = 6.12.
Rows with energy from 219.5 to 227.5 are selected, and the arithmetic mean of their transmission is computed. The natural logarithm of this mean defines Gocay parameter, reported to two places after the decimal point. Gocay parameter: 6.29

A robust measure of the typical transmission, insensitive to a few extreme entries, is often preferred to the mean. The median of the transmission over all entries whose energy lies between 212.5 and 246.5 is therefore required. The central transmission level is 564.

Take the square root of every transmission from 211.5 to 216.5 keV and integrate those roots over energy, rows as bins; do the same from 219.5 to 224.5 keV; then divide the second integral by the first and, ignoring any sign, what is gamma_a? 1.02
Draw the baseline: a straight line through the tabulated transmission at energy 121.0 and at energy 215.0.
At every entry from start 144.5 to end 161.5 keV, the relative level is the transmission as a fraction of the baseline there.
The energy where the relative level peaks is 160.0 keV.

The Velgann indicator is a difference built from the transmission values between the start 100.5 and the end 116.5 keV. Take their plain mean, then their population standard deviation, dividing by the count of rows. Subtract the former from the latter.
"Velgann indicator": -454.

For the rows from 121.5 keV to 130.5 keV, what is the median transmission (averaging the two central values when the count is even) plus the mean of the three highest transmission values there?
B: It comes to 970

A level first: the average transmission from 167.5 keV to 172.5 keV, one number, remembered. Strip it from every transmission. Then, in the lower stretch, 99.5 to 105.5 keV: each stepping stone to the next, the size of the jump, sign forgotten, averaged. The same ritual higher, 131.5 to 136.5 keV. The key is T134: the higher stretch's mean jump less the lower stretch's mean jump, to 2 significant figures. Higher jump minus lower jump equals -21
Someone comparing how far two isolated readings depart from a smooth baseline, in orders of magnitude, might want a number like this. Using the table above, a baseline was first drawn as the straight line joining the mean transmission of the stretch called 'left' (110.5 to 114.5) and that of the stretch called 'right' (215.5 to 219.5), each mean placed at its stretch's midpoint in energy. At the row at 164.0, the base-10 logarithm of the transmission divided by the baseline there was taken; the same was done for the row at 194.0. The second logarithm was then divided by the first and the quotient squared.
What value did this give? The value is 1.8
